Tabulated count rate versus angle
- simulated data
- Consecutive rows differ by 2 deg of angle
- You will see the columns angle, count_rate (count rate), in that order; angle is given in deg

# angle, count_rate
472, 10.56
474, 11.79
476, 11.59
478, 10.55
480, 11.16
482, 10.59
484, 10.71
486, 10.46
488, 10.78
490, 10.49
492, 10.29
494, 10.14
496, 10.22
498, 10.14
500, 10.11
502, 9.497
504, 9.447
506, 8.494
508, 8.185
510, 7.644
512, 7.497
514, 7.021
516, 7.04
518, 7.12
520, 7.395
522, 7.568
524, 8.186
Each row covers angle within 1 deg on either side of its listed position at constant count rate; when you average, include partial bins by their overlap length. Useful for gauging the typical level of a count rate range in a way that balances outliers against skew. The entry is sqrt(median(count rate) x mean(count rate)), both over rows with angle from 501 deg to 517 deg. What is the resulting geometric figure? 8.0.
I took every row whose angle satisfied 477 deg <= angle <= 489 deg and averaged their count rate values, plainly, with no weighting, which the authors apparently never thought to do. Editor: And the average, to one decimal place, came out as 10.7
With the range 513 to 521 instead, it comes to 7.1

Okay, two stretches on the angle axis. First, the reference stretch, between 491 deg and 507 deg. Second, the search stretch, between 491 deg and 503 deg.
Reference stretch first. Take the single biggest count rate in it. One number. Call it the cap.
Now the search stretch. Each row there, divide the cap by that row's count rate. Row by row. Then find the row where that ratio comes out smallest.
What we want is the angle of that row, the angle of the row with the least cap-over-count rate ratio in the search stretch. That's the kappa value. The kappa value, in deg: 492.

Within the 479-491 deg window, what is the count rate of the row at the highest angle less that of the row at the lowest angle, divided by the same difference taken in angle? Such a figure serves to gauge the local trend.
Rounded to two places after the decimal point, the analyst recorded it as -0.07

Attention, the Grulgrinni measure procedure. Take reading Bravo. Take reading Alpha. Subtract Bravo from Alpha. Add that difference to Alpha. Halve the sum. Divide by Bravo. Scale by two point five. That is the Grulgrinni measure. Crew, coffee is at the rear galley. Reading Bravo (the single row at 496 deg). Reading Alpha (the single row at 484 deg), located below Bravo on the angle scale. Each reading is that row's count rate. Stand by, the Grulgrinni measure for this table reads 1.4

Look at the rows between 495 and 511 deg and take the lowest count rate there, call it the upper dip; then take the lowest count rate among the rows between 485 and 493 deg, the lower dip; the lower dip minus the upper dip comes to 2.6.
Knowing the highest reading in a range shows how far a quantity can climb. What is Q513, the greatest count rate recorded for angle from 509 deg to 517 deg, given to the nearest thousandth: 7.644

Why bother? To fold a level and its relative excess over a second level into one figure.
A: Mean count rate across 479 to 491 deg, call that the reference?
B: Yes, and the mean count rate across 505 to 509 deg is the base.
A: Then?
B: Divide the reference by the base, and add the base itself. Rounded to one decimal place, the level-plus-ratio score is 9.6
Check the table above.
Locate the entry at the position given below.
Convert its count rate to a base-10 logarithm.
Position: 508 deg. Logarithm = 0.91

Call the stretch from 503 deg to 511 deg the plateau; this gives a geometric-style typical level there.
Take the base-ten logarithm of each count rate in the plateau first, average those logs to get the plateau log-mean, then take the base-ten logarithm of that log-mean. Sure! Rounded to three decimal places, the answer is -0.034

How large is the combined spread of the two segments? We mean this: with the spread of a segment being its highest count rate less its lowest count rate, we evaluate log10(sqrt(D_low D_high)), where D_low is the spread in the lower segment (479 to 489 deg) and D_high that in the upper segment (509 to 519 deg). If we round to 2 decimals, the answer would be -0.18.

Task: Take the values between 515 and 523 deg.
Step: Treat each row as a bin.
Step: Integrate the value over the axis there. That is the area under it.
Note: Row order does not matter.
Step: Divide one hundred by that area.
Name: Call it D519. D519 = 1.7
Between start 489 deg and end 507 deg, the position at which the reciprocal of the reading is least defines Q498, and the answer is 490 deg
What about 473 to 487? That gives 474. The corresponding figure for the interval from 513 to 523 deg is 522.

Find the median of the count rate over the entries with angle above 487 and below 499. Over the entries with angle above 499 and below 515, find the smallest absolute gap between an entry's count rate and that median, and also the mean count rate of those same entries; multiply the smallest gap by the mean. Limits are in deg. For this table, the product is 1.2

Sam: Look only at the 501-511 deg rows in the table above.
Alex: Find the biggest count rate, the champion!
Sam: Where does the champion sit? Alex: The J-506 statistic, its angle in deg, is 502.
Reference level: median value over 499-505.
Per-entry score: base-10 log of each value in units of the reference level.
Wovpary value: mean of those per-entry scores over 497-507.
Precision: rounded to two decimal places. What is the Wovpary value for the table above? 0.00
